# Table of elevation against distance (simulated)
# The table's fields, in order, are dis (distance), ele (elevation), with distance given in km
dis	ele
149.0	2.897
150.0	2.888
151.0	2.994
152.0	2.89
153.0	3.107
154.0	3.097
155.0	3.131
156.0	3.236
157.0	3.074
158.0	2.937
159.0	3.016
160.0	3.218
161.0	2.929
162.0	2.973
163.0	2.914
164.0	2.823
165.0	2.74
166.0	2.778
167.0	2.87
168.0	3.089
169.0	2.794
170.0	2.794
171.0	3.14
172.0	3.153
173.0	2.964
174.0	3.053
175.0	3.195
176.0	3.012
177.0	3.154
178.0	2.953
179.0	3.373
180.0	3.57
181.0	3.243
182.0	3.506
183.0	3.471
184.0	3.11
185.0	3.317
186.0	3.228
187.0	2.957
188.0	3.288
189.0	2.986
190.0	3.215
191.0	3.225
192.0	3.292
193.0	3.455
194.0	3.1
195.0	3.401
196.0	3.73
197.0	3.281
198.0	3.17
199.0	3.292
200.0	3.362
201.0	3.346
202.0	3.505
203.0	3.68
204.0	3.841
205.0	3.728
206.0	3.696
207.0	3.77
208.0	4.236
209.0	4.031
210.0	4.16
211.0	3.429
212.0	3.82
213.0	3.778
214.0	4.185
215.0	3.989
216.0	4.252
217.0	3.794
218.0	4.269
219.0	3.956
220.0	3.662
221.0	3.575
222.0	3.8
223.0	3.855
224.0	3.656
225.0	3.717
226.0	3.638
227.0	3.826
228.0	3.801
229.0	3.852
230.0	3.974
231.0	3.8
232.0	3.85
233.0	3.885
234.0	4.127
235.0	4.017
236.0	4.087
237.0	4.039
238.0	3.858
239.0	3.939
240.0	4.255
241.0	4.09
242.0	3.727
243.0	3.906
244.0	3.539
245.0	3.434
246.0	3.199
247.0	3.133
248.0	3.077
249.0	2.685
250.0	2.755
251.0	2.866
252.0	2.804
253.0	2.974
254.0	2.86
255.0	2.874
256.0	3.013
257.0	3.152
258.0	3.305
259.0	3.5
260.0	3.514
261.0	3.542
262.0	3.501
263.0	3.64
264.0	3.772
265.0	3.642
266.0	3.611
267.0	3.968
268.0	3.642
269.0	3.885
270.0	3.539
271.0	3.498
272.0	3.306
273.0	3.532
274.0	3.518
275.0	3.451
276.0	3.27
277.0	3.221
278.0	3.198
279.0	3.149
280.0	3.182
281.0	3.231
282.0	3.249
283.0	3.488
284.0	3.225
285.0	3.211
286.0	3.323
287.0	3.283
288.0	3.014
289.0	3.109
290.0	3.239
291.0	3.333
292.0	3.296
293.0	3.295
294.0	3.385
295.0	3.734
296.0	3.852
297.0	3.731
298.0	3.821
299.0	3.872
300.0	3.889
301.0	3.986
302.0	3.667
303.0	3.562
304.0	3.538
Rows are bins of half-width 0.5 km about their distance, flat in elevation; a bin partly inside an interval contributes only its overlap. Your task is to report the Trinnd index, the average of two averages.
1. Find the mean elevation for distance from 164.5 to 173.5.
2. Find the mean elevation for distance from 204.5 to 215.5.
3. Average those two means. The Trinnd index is 3.41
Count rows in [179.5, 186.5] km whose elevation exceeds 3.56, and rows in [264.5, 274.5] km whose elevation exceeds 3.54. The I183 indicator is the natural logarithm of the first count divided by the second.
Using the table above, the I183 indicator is -1.6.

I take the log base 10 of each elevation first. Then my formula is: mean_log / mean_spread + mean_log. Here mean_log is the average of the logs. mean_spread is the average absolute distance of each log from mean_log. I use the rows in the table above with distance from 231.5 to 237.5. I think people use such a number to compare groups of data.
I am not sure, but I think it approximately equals 63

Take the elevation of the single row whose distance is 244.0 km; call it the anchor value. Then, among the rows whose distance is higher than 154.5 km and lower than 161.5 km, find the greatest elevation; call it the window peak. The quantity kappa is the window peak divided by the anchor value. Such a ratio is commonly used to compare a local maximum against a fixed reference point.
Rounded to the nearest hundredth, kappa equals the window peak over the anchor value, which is 0.91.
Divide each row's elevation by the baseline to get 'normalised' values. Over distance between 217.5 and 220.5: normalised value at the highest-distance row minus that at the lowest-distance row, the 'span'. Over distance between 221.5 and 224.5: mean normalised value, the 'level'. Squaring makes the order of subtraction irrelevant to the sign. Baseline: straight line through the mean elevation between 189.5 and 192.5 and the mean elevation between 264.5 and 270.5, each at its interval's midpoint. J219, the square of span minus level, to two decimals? 1.63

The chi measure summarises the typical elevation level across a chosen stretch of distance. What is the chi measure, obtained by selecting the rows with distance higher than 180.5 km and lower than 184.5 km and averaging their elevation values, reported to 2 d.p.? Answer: 3.33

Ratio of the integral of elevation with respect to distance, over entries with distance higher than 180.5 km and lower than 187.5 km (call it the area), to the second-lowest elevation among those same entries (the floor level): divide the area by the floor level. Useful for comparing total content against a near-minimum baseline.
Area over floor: 7.34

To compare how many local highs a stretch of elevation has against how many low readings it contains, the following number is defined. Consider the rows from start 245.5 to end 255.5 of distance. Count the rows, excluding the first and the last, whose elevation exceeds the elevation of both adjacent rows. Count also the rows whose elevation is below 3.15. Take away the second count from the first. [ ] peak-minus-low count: -7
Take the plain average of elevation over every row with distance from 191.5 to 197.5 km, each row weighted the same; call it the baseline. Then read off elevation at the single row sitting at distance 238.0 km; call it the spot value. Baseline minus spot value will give -0.48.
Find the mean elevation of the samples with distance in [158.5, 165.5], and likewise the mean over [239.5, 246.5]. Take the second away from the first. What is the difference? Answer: -0.8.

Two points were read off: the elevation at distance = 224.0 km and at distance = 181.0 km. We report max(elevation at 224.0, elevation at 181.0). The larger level 3.66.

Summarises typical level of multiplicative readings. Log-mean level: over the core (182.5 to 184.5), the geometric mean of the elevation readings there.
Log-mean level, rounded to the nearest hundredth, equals 3.29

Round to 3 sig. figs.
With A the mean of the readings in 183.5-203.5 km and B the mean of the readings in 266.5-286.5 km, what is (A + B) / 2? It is 3.35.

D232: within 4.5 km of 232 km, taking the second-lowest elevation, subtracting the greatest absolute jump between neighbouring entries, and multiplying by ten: 36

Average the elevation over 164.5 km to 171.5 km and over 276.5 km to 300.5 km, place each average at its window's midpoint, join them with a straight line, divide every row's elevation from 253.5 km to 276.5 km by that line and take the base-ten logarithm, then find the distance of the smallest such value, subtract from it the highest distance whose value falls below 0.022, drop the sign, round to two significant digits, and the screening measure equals 22 km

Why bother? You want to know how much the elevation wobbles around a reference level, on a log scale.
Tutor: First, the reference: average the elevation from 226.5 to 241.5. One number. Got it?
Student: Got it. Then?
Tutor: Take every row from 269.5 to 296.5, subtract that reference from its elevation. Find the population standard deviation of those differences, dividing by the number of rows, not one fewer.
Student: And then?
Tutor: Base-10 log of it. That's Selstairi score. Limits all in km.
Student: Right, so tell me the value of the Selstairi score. -0.73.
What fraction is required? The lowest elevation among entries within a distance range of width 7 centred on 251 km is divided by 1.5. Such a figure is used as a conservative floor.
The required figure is 1.79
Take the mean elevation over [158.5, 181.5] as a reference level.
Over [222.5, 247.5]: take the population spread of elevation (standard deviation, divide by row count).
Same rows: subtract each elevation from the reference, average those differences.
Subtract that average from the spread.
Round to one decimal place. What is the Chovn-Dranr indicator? 1.0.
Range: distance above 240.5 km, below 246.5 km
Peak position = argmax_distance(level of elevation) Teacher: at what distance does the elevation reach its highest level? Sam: 241.0 km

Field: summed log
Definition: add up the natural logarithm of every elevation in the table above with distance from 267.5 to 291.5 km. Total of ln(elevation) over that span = 28.9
